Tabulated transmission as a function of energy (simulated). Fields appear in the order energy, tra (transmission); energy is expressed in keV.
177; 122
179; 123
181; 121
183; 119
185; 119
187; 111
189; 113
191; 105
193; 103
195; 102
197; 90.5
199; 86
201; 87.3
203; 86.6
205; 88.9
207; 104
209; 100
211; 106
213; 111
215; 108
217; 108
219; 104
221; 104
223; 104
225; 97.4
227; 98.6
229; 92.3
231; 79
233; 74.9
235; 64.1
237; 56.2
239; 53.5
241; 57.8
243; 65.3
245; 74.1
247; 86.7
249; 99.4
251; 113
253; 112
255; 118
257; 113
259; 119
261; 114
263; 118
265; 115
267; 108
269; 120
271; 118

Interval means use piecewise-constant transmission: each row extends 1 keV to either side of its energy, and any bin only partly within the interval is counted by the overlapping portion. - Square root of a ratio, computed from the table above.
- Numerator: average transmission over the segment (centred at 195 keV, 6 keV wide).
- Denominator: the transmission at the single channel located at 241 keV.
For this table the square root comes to 1.31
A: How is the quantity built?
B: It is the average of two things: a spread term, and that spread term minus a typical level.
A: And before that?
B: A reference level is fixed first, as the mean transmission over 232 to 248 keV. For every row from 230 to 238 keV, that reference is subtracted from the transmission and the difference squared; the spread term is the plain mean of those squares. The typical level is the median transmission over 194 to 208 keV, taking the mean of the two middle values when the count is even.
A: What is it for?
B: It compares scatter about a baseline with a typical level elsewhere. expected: 40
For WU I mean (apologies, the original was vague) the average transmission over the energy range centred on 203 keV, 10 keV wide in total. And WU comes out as 91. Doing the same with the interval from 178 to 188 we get 119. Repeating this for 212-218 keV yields 109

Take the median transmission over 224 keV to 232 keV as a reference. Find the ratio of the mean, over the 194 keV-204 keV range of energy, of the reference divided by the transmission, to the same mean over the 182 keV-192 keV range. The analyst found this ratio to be 1.26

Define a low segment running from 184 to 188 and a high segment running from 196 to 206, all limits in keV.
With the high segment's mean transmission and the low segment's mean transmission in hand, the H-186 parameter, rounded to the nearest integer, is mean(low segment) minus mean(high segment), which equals 27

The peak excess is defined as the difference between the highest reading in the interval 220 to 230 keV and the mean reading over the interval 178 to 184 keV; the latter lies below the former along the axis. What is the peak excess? -17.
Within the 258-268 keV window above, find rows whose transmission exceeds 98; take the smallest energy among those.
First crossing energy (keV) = 259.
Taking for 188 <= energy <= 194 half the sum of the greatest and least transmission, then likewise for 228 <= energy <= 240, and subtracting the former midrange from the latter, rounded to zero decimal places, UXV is -35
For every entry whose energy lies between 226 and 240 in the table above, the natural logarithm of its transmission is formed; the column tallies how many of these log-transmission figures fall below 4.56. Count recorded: 6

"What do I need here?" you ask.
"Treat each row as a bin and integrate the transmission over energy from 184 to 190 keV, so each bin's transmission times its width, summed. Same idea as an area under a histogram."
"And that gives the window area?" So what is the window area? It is 686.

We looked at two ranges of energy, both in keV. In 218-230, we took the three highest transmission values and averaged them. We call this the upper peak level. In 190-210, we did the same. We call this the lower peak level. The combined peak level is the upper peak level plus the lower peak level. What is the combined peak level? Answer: 208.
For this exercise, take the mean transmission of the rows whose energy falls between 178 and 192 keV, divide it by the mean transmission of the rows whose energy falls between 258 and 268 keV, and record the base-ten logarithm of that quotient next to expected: 0.00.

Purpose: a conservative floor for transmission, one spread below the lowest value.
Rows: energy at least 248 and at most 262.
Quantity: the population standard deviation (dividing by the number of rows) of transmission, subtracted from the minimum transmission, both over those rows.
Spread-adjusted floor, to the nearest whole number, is 93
